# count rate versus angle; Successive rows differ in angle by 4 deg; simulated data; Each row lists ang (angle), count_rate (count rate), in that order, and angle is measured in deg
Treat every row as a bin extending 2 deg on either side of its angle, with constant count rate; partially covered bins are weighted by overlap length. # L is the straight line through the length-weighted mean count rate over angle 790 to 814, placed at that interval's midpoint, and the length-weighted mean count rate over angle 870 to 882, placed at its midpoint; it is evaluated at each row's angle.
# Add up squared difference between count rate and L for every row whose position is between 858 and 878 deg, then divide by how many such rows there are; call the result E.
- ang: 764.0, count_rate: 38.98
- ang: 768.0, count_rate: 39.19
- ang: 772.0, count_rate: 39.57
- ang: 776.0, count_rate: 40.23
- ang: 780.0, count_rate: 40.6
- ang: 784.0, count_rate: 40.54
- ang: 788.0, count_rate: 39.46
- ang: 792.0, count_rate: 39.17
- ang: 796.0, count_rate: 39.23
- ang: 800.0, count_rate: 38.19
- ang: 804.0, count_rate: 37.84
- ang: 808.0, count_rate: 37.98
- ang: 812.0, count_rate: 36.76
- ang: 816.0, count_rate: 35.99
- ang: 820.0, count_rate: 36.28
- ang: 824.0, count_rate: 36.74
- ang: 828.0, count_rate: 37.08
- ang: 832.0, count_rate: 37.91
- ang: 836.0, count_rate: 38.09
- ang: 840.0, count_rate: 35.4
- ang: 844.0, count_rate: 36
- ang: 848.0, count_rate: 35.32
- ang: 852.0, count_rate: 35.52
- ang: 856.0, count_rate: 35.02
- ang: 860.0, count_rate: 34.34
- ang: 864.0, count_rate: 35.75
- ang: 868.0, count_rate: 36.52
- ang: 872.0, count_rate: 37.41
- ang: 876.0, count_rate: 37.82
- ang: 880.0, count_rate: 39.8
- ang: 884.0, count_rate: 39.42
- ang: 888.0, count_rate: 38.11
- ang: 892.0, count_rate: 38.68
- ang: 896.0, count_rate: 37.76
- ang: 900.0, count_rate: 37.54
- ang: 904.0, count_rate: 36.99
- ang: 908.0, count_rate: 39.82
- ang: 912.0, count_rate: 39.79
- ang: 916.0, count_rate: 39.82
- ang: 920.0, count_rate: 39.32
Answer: 5.4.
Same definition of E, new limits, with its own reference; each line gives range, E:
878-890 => 1.1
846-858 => 9.1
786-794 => 1.3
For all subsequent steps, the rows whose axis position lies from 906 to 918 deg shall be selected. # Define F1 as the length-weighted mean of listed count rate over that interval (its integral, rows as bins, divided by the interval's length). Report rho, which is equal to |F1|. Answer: 39.8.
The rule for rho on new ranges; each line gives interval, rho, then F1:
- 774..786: 40.5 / 40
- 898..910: 38.1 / 38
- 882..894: 38.7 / 39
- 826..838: 37.7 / 38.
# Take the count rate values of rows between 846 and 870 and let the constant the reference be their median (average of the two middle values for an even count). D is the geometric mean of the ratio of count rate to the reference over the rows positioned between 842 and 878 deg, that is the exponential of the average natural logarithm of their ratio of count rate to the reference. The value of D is 1.01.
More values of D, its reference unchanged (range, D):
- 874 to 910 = 1.08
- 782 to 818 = 1.08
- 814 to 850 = 1.03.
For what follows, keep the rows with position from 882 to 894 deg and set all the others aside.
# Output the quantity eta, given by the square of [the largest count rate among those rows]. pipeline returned 1554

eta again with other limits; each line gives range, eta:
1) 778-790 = 1648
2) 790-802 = 1539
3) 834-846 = 1451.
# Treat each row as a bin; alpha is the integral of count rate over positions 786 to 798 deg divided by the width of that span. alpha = 39.3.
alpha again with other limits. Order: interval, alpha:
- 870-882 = 38.3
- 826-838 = 37.7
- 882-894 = 38.7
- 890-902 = 38.0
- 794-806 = 38.4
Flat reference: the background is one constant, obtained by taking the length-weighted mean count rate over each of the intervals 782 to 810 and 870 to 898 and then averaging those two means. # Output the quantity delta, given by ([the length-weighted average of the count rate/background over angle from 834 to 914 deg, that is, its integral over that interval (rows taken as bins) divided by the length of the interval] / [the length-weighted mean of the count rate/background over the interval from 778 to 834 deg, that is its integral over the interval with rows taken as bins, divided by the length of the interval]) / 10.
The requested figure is 0.098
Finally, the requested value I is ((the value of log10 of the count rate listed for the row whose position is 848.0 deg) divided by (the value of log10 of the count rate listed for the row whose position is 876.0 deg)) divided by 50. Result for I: 0.0196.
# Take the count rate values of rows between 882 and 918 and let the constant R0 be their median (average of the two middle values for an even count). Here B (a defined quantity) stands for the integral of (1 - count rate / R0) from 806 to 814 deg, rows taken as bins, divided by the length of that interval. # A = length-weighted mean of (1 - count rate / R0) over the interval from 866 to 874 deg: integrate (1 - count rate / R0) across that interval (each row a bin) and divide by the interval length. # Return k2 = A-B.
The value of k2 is 0.01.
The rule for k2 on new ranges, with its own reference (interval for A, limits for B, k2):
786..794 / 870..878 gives -0.04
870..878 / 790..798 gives 0.04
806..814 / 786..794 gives 0.05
